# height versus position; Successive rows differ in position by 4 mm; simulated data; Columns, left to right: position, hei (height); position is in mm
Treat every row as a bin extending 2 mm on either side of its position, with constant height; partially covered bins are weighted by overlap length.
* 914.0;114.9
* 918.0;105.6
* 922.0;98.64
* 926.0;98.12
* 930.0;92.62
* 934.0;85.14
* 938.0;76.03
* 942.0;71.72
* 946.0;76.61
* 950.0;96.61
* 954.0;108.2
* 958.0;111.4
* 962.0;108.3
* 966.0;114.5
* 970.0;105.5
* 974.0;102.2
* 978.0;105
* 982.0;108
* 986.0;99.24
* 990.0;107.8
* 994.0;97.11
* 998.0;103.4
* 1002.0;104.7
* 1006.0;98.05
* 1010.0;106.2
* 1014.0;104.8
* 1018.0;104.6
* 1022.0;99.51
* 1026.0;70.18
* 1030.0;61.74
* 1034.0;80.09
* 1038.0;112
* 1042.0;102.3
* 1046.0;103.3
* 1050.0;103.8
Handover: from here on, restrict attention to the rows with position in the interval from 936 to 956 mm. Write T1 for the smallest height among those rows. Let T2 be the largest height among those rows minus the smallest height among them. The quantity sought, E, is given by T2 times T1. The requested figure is 2616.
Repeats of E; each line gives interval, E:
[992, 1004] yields 737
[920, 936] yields 1149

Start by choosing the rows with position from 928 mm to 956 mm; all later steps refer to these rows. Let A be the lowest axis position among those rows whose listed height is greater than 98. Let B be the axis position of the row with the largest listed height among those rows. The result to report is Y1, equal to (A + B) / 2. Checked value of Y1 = 954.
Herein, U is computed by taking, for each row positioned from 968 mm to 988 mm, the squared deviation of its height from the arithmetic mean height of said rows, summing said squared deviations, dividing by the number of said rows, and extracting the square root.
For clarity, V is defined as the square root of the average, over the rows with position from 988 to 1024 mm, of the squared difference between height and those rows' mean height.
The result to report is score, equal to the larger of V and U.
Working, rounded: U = 3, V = 3.6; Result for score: 4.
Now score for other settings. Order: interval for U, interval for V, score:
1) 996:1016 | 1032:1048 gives 12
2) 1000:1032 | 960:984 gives 16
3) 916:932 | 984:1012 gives 5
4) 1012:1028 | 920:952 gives 14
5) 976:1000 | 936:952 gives 10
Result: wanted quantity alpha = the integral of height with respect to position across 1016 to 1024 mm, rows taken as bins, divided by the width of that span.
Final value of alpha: 102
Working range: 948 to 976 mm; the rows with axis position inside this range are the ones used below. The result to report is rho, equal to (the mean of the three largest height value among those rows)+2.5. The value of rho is 114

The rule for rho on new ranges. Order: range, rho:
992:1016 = 108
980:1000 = 109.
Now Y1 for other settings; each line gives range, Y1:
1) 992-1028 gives 1004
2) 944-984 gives 960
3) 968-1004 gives 976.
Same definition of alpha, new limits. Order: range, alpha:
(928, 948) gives 80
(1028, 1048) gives 92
